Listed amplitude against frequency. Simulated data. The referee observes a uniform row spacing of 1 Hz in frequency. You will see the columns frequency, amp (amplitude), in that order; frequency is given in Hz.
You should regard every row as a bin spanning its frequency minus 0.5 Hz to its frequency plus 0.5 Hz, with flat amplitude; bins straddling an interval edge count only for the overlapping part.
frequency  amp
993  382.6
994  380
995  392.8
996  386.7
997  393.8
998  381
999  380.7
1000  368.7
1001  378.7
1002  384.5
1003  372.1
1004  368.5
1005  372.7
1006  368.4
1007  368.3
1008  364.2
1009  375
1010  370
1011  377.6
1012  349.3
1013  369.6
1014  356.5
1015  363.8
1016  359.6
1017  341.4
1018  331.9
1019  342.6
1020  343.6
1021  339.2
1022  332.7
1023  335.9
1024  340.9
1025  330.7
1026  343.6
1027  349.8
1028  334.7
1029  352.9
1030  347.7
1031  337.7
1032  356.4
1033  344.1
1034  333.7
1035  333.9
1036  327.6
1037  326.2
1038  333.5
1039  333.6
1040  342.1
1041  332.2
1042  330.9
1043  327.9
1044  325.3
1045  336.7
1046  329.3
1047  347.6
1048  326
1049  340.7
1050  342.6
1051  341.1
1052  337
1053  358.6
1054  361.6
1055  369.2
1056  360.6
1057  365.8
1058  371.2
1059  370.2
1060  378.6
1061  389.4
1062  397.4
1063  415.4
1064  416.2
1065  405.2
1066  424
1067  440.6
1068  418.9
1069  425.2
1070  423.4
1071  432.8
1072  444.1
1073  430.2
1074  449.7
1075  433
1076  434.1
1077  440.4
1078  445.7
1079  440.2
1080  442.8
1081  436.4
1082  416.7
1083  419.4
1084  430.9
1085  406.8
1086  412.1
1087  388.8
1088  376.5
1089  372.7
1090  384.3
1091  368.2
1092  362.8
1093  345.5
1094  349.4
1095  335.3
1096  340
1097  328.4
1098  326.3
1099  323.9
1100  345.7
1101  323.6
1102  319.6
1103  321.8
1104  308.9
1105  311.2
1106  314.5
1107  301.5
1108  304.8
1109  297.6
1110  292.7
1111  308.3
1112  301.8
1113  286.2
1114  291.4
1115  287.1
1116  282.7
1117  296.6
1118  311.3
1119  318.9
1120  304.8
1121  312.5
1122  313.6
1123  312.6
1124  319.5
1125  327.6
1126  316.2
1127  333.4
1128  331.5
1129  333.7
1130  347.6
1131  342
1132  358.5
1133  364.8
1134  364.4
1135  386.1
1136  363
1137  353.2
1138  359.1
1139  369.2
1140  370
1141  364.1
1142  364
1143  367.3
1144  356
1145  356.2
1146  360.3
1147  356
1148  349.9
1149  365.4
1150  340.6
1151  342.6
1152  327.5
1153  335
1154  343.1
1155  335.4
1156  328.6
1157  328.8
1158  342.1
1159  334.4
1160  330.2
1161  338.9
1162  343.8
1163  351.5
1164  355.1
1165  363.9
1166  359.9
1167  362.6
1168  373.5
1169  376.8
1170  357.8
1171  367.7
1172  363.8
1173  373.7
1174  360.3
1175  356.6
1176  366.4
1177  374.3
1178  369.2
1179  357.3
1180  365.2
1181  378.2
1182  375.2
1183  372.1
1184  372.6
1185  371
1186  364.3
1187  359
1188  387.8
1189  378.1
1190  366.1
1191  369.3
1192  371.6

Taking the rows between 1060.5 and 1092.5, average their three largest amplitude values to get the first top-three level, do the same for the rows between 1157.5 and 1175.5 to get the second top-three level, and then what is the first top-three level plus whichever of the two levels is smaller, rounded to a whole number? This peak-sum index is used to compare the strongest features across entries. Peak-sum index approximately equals 821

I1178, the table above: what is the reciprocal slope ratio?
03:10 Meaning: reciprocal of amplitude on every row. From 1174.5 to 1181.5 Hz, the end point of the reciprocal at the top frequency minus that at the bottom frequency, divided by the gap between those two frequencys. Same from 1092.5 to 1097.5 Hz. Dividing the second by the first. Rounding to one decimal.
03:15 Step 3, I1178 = -1.4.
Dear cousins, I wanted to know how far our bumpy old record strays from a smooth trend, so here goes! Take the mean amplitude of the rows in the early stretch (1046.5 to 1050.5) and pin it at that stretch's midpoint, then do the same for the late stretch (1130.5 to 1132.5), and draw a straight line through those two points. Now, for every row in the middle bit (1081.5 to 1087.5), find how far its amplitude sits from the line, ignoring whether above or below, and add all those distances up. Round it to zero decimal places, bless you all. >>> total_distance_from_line 411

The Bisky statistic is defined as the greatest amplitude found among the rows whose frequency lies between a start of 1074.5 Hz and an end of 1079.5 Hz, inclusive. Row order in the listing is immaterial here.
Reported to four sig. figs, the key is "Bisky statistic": 445.7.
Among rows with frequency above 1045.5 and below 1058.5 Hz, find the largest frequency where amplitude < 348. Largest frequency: 1052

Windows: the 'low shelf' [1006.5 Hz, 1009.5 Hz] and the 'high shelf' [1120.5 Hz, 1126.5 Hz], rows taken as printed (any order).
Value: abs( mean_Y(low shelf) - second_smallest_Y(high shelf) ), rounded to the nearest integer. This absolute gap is 57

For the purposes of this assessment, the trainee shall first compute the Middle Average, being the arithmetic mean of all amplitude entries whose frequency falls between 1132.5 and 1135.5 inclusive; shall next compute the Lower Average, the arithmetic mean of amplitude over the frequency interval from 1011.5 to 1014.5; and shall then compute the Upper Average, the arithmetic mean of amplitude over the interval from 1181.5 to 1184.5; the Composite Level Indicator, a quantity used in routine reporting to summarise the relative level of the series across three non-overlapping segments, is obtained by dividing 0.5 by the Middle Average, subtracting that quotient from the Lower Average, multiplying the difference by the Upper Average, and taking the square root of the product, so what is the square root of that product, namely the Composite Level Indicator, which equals 366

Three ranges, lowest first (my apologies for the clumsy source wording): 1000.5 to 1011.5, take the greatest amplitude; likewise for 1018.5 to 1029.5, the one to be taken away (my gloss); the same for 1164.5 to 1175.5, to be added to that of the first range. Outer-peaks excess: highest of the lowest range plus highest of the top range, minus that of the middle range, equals 408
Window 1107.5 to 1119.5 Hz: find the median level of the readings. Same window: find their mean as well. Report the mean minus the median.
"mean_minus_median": 1.2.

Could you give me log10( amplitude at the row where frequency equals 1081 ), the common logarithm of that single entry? 2.64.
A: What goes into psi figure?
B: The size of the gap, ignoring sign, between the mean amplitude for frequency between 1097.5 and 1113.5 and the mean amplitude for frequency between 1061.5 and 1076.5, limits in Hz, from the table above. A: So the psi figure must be 114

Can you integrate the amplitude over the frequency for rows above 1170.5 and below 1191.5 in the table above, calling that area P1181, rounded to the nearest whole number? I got 7748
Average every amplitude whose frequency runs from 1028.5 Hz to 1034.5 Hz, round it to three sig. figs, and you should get 345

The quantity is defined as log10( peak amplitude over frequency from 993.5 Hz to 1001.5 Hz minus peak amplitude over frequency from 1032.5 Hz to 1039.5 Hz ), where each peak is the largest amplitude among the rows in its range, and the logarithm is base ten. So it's 1.7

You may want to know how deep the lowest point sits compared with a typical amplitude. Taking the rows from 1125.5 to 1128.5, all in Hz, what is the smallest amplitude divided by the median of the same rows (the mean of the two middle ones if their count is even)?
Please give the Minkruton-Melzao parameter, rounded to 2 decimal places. 0.95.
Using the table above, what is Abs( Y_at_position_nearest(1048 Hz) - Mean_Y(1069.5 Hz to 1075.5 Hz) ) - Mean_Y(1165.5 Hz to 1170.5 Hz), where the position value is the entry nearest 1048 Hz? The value -257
